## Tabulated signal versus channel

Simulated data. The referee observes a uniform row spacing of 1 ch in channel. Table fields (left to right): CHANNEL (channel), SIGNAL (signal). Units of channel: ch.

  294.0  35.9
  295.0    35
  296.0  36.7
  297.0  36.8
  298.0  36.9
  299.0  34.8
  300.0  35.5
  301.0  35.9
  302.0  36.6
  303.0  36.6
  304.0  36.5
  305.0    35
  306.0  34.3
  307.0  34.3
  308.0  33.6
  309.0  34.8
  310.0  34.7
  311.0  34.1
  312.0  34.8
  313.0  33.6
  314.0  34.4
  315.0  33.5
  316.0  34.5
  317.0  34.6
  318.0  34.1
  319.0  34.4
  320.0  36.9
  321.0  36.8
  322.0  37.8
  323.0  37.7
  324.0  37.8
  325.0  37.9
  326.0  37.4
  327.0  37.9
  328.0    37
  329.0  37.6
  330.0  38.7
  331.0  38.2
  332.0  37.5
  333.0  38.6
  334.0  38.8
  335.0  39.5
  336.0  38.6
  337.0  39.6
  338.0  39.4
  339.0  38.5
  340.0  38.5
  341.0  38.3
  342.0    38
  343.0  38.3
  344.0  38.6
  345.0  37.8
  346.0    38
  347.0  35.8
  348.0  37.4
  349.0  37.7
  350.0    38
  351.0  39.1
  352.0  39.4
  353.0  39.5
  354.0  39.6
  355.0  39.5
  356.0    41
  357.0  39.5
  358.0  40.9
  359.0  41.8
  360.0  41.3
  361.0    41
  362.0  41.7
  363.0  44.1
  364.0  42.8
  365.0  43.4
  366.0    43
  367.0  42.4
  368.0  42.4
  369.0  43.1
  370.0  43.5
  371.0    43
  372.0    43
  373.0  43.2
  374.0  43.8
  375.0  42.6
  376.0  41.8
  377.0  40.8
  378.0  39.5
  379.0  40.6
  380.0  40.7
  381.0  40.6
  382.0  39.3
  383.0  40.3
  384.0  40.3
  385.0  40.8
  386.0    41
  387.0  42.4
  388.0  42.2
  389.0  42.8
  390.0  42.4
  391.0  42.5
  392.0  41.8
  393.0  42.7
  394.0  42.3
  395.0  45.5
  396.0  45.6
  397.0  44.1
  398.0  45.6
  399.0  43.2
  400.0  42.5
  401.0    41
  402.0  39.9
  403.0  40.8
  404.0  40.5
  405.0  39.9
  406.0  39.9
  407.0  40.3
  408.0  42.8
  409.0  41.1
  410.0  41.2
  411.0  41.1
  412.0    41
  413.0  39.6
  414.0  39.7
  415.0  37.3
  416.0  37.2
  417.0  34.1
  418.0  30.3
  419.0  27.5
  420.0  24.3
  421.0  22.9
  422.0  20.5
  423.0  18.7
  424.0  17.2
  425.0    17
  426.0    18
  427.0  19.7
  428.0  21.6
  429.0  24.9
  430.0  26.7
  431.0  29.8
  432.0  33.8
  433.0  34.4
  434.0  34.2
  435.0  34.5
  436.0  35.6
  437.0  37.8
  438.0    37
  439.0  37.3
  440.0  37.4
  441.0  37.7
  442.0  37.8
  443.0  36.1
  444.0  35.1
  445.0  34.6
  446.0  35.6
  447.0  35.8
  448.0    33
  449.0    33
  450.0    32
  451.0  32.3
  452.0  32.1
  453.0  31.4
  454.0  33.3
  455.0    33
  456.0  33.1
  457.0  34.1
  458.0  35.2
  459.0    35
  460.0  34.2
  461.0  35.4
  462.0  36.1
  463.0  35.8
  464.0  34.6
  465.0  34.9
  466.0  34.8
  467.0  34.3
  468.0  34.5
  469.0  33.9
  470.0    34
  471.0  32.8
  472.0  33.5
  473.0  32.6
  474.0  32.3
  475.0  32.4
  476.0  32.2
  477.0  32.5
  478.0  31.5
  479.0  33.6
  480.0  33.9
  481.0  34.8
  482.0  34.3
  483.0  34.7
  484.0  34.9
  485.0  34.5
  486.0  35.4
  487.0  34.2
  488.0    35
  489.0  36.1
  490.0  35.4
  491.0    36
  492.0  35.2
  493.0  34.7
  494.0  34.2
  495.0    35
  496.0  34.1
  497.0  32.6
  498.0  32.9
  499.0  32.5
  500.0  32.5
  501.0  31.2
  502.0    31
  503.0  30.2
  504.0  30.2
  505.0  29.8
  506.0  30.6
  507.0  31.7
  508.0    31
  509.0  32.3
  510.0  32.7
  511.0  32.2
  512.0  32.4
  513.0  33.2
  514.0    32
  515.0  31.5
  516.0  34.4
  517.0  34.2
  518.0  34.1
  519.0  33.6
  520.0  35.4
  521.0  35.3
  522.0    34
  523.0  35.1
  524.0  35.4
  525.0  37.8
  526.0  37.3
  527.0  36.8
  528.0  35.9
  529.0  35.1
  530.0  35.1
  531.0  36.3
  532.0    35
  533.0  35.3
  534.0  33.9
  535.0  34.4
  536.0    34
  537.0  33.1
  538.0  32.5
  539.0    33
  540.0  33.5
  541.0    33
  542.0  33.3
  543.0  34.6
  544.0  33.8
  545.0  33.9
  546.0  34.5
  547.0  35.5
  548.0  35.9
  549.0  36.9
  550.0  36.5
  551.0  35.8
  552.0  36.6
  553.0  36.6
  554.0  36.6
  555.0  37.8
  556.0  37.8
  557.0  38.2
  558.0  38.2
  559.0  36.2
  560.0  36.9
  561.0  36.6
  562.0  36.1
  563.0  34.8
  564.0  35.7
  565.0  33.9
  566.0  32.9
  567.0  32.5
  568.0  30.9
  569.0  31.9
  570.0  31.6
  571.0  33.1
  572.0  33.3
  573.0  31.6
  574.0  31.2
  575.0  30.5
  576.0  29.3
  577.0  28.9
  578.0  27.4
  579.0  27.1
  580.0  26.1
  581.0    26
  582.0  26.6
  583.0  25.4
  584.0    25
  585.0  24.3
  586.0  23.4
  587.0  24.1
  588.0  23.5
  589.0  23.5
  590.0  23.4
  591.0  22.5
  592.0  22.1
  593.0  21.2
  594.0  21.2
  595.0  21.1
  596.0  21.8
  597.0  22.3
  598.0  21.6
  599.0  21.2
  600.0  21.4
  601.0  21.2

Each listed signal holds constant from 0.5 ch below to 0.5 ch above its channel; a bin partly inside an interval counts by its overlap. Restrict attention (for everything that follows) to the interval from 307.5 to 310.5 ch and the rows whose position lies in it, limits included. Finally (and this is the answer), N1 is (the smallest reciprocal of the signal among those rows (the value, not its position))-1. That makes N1 -0.971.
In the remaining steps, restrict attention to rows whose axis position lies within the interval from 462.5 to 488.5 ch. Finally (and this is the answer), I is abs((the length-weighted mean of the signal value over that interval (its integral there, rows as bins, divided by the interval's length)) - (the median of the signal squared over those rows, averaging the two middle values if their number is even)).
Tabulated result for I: 1139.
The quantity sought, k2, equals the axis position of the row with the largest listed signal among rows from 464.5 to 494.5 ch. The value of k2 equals 489.0 ch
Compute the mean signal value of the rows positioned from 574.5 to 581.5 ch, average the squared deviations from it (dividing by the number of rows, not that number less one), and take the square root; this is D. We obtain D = 1.58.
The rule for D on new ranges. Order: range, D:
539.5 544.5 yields 0.55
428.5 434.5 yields 3.79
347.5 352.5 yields 0.79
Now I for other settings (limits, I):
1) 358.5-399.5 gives 1755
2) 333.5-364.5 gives 1513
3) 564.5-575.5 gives 985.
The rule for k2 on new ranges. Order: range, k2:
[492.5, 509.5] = 495.0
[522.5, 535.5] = 525.0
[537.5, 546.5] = 543.0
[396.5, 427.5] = 398.0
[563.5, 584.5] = 564.0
